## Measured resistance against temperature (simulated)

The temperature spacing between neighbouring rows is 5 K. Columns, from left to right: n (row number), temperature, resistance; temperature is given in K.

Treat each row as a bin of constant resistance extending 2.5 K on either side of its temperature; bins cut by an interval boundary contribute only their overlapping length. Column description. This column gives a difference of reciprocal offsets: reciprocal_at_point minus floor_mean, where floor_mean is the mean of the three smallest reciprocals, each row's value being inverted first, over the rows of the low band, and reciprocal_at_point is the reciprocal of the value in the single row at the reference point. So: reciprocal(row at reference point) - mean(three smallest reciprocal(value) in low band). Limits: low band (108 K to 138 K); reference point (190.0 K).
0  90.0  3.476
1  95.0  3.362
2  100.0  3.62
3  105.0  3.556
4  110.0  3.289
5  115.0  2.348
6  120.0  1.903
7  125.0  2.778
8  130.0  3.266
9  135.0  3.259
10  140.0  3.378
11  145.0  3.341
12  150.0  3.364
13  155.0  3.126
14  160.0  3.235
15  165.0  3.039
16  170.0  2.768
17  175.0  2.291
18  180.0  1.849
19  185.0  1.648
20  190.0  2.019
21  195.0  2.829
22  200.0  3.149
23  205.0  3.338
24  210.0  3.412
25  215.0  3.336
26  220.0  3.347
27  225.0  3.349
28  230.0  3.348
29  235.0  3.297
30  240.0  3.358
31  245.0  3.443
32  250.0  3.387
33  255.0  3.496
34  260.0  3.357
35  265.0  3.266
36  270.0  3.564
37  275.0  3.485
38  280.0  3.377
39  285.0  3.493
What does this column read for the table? 0.19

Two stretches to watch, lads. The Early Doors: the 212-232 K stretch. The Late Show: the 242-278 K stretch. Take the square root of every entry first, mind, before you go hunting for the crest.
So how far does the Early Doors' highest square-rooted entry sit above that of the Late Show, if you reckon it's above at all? -0.06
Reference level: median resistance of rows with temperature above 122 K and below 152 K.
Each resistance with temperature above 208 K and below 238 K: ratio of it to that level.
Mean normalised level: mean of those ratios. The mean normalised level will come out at 1.01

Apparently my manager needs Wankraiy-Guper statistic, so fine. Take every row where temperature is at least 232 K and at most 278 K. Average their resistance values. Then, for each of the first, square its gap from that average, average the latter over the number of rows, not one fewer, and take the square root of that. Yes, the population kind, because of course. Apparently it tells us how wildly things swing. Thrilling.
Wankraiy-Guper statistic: 0.1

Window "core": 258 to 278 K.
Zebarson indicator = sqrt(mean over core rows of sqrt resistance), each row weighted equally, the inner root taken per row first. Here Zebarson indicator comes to 1.36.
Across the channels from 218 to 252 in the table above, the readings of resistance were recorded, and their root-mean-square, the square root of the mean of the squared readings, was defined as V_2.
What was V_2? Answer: 3.36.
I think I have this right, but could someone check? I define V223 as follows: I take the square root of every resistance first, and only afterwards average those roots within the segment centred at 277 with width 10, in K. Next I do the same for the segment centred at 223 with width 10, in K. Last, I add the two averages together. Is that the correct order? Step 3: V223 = 3.68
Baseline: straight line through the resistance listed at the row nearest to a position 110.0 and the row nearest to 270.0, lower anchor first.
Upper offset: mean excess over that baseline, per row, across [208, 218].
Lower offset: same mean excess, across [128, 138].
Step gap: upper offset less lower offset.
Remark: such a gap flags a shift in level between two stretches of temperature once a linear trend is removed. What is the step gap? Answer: -0.03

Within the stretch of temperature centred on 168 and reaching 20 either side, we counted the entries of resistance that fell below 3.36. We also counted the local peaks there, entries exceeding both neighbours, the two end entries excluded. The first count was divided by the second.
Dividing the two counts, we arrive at 7.0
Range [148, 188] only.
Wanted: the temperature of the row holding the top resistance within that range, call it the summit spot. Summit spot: 150.0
